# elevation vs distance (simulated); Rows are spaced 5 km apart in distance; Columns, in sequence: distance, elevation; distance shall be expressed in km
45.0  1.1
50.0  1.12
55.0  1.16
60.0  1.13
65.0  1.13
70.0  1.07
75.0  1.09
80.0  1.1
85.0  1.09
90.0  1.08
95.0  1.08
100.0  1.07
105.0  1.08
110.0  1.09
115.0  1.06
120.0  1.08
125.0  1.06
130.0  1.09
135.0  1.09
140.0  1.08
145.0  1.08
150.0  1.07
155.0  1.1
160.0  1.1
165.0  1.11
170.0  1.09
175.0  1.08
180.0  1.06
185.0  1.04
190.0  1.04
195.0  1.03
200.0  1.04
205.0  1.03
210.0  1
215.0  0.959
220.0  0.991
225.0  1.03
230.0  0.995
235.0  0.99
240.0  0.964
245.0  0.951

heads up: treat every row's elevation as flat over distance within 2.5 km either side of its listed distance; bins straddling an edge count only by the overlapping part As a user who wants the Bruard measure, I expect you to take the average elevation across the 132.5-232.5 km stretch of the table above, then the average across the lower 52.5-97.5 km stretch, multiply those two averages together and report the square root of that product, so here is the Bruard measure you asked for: 1.08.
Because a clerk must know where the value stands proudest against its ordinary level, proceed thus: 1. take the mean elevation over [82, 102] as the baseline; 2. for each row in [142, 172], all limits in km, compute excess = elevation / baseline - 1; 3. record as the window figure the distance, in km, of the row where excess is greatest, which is 165.0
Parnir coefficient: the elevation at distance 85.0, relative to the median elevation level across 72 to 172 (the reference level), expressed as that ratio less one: 0.00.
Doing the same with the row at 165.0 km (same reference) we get 0.02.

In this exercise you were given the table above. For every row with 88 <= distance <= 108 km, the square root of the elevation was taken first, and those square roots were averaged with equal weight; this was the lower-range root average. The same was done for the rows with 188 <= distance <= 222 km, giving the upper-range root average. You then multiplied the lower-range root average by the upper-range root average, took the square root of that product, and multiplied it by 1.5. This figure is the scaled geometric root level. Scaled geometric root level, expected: 1.53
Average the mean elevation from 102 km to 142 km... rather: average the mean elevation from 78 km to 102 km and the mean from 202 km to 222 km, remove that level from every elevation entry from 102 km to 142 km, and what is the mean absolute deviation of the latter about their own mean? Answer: 0.0094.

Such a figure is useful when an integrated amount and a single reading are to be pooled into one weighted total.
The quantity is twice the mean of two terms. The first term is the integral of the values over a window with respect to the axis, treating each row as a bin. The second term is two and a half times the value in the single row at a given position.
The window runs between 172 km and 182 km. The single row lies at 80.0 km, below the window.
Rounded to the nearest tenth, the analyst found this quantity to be 13.5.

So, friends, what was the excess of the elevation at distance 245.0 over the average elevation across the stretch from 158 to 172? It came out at -0.15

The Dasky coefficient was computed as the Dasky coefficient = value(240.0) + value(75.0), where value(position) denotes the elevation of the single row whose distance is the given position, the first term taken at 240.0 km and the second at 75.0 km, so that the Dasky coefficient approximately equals 2.05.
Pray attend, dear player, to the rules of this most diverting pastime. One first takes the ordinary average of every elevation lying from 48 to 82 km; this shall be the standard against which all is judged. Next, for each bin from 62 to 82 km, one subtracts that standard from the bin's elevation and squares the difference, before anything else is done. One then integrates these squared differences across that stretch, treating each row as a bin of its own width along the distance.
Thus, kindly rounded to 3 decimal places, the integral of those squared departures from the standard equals 0.015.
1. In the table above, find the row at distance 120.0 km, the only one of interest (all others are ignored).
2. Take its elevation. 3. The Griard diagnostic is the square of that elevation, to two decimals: 1.17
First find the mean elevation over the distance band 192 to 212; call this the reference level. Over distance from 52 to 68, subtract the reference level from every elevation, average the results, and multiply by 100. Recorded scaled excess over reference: 11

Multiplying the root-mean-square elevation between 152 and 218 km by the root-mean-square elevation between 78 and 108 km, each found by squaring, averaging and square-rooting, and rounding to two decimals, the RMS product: 1.14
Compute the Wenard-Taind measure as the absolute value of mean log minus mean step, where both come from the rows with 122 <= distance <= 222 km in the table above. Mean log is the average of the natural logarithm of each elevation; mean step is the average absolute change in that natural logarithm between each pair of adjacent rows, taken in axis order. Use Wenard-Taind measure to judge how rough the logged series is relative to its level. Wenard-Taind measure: 0.040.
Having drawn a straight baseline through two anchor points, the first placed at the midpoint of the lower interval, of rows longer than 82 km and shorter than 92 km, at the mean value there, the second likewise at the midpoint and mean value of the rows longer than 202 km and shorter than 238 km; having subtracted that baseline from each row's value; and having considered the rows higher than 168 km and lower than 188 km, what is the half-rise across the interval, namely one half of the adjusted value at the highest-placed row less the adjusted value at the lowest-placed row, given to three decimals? -0.020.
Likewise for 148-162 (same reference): 0.018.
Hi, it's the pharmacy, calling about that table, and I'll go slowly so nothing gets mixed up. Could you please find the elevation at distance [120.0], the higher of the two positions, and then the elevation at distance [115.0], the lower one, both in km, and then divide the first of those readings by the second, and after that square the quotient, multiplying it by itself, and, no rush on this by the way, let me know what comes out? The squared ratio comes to 1.04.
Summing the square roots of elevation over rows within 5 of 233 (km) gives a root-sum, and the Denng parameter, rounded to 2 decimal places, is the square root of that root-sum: 1.41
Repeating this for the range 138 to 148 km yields 1.44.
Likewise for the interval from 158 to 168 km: 1.45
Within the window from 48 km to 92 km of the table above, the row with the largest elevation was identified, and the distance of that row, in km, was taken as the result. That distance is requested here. 55.0 km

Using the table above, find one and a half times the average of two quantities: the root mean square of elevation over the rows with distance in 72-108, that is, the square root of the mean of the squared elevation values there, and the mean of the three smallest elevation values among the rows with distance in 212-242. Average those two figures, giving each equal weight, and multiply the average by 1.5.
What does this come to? 1.54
